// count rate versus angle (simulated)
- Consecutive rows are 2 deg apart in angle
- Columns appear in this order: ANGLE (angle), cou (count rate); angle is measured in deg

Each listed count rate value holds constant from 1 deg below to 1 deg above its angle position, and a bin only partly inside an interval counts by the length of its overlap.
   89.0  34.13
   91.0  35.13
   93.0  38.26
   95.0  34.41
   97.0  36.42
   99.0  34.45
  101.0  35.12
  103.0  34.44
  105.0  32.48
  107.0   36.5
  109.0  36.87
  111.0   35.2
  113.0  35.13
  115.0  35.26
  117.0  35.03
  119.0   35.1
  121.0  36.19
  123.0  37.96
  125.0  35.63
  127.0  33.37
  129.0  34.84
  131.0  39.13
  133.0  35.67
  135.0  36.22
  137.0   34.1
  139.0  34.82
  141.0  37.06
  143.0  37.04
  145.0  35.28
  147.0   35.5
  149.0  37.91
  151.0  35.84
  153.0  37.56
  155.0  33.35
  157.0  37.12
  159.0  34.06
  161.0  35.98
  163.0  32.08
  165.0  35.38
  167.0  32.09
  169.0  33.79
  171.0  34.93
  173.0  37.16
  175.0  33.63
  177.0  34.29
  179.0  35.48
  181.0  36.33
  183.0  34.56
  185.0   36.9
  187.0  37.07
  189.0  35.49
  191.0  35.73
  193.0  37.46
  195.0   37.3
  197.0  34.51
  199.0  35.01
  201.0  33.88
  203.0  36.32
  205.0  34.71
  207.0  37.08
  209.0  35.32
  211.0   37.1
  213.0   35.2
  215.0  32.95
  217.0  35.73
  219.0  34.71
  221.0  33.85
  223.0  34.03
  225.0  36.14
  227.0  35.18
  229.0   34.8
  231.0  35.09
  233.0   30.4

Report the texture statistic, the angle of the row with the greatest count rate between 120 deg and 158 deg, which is 131.0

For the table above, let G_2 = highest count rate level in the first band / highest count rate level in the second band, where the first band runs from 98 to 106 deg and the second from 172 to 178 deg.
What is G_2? 0.95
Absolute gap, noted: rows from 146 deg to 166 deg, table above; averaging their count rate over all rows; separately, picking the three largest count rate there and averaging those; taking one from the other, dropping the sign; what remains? 2.1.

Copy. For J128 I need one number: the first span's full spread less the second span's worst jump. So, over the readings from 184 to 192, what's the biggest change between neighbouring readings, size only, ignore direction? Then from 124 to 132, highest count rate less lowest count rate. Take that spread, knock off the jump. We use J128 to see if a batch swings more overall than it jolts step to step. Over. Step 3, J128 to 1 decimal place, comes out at 4.2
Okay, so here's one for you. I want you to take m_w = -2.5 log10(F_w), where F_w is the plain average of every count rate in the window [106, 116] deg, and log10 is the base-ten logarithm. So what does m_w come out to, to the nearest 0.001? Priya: -3.884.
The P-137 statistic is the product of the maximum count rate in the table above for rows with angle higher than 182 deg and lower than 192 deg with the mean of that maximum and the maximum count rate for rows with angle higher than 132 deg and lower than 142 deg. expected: 1374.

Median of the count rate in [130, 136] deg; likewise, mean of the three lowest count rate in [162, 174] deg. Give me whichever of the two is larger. 36.2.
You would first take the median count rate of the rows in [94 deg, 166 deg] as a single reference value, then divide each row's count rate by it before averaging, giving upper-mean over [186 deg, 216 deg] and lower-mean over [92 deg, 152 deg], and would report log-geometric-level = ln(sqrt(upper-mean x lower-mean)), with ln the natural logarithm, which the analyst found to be 0.010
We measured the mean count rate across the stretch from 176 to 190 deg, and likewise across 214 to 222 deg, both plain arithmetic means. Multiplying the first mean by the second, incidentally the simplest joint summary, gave 1226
